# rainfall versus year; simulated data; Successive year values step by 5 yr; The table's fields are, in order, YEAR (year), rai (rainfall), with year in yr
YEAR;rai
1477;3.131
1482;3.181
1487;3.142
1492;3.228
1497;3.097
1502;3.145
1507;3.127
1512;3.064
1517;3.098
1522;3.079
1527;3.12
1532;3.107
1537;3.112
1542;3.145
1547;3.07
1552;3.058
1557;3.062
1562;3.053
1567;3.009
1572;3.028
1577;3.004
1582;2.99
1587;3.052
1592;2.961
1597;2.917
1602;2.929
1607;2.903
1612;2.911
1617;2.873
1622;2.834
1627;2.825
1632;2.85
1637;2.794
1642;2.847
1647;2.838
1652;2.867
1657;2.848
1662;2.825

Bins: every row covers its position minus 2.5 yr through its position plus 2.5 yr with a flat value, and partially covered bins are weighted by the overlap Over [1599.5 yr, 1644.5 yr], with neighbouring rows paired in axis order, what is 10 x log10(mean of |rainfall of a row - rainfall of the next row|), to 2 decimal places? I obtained -14.98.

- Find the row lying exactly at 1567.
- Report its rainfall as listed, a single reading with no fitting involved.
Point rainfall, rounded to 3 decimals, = 3.009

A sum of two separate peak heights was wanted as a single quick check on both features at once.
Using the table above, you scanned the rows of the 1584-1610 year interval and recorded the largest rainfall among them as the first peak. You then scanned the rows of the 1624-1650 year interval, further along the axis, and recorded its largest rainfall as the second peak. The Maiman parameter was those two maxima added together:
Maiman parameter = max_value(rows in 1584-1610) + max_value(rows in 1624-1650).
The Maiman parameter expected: 5.9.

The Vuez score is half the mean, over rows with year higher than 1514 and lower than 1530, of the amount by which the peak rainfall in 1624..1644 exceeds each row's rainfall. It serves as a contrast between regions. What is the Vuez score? -0.124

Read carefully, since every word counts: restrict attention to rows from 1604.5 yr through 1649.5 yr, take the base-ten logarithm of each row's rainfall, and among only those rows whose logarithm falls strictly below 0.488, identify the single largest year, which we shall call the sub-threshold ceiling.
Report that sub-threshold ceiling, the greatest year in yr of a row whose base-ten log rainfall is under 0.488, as 1647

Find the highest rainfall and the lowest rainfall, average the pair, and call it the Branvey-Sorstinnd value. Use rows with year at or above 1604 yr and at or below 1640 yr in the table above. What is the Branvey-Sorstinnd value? 2.85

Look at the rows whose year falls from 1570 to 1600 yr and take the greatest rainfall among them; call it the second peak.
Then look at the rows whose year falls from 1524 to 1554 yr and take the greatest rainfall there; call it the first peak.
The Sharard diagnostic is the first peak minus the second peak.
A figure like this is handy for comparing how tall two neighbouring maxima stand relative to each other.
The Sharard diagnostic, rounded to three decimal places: 0.093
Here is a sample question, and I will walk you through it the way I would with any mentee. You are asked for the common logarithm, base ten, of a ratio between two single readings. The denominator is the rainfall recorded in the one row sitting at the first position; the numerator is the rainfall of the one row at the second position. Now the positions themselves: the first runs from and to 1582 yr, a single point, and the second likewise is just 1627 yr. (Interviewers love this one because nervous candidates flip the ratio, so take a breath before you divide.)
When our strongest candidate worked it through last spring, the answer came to -0.025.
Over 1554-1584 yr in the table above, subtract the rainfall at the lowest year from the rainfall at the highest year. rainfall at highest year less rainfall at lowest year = -0.072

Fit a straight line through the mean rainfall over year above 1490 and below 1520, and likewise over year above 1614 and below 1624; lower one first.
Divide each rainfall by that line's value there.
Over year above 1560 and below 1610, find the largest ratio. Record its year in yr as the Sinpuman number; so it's 1587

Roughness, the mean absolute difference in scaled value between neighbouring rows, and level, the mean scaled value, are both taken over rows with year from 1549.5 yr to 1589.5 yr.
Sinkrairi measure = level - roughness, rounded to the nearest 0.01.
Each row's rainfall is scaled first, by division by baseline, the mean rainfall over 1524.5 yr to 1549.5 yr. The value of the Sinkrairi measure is 0.97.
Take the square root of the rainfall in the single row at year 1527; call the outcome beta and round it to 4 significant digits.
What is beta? 1.766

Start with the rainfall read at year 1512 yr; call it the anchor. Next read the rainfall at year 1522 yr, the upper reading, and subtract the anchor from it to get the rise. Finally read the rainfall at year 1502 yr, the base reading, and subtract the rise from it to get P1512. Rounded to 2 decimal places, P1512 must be 3.13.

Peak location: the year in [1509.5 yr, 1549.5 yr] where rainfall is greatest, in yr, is 1542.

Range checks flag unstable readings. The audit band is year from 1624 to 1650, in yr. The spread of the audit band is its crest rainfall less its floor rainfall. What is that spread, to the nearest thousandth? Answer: 0.056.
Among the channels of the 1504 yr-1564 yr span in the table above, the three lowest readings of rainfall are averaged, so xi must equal 3.06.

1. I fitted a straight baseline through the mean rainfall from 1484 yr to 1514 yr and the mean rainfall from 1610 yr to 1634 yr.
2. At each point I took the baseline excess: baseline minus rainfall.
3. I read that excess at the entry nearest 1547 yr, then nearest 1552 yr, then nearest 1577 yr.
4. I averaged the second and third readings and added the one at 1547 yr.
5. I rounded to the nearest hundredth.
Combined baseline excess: -0.09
